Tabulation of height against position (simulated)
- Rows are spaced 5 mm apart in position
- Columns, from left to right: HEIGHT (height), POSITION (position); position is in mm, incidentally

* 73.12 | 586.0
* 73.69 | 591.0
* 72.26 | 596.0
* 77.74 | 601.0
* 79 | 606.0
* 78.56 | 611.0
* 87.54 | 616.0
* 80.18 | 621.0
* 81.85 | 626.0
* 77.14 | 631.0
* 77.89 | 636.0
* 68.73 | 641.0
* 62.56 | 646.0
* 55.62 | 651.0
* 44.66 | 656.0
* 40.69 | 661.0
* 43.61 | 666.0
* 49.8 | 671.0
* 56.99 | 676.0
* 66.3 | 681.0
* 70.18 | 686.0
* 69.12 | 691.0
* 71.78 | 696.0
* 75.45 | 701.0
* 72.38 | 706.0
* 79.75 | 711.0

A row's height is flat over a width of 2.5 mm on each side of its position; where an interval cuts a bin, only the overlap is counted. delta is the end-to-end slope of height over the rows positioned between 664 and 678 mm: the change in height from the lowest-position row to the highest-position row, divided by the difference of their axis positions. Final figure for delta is 1.3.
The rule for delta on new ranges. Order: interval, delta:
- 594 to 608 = 0.7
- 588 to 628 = 0.2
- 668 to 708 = 0.6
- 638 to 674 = -0.6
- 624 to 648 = -1.0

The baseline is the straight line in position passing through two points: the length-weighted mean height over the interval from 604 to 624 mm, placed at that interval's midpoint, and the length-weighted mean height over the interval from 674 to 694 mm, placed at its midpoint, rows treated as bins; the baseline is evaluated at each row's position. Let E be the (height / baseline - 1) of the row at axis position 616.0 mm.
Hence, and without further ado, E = 0.08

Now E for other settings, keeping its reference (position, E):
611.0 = -0.04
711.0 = 0.33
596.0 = -0.15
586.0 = -0.16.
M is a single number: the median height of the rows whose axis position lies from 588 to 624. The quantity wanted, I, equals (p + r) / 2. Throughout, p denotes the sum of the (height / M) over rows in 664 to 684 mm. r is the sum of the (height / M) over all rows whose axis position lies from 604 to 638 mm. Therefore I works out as 5.0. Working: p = 2.8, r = 7.2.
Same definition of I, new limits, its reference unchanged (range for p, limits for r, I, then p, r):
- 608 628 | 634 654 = 3.8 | 4.2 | 3.4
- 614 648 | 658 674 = 4.3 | 6.8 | 1.7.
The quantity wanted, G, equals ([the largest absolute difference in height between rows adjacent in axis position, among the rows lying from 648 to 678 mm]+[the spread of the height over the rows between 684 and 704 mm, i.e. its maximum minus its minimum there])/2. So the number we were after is 8.6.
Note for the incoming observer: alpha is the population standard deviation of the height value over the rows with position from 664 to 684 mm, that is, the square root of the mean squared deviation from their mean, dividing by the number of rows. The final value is 8.5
